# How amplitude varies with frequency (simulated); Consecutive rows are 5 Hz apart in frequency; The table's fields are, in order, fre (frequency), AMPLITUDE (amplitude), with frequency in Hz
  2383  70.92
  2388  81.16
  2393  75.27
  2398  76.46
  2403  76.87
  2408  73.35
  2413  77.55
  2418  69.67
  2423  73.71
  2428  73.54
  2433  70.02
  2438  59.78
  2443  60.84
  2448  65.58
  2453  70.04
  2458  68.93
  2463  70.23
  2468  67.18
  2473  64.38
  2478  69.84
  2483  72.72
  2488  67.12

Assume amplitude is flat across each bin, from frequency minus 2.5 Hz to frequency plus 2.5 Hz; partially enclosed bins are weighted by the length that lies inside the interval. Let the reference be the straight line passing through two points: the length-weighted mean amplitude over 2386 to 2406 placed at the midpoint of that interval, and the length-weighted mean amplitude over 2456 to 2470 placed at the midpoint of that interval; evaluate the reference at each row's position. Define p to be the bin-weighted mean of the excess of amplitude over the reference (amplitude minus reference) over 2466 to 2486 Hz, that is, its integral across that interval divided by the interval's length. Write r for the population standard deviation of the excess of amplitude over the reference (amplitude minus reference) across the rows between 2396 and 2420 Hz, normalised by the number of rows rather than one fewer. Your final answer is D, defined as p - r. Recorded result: -1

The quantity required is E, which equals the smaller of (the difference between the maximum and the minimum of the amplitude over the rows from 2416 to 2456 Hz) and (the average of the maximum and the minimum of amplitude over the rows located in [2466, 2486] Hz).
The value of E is 14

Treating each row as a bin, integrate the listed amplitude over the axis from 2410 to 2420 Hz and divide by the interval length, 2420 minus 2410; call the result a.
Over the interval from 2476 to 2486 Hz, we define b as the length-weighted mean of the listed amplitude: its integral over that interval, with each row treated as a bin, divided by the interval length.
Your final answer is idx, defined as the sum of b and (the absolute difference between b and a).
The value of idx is 74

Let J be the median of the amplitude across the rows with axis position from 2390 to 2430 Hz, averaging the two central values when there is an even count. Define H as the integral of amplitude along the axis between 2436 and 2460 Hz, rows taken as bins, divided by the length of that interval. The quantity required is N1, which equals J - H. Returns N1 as 9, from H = 65.1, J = 74.5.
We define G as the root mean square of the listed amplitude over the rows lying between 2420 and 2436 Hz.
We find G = 72.4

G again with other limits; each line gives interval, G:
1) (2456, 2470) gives 68.8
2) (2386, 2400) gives 77.7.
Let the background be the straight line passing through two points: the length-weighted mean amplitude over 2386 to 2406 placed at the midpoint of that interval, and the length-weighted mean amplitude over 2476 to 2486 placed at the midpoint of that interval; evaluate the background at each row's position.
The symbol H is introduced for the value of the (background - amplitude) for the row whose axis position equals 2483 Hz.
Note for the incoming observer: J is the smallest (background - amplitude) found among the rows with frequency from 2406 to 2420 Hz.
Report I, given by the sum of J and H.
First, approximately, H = -2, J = -1.53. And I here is -3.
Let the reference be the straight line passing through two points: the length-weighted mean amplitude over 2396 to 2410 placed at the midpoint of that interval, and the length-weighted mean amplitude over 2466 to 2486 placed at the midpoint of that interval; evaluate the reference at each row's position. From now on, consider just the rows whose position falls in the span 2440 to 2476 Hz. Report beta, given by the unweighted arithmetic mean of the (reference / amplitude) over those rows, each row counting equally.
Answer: 1.06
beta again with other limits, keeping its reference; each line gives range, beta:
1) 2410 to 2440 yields 1.04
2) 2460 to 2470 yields 1.01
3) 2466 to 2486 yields 1.00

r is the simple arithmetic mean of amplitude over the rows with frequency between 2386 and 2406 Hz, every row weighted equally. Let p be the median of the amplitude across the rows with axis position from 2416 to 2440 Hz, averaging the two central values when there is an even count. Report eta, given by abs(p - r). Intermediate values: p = 70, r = 77.4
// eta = 7.4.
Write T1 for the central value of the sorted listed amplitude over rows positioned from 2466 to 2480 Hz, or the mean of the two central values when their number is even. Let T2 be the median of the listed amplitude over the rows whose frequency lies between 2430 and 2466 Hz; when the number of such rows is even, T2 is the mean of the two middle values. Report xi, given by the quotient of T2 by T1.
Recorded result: 1.03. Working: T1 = 67.2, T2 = 69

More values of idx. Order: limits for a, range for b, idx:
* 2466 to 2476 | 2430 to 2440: 66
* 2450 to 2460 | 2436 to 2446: 69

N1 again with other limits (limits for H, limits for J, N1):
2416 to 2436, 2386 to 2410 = 5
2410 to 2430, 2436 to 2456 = -10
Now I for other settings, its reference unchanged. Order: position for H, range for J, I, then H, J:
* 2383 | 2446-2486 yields 6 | 7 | -1.72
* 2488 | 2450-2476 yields 6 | 4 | 2.21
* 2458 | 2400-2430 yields 2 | 4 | -1.53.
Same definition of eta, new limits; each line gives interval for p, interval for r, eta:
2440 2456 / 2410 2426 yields 8.1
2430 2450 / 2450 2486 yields 5.8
